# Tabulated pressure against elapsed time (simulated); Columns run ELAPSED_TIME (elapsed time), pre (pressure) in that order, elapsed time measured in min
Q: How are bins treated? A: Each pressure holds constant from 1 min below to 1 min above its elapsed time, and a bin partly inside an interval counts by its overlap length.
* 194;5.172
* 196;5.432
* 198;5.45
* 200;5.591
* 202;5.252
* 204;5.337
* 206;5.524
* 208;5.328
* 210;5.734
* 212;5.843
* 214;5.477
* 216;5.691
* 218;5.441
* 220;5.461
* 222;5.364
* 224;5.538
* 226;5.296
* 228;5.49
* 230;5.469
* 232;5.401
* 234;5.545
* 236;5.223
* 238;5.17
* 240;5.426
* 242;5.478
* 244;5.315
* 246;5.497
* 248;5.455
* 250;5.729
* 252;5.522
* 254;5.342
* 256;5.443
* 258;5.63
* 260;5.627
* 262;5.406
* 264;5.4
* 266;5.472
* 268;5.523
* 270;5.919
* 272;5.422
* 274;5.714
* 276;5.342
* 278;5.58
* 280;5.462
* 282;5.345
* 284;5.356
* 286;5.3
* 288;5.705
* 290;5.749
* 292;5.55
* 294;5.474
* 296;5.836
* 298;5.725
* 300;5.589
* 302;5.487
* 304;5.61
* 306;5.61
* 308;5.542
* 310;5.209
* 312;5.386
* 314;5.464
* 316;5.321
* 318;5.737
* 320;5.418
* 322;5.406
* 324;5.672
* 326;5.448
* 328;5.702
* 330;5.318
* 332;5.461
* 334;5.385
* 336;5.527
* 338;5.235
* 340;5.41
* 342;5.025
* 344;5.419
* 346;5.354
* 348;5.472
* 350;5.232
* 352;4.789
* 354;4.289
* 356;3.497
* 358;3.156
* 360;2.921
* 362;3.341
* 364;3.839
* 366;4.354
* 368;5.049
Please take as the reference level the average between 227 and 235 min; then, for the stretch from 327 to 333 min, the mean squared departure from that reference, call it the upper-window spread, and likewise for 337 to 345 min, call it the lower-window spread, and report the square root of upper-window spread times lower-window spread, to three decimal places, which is 0.041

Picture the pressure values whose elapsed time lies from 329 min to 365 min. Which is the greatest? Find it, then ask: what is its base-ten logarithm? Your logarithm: 0.742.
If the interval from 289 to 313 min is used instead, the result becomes 0.766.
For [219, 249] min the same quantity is 0.744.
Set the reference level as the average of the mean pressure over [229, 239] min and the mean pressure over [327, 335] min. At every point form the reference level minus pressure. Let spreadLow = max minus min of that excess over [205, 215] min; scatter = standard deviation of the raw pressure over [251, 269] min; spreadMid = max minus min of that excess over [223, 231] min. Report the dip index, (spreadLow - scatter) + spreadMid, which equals 0.66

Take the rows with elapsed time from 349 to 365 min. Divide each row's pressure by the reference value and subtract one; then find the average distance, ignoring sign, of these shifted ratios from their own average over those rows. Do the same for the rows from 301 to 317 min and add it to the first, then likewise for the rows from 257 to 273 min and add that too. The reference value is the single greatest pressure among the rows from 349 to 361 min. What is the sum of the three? 0.17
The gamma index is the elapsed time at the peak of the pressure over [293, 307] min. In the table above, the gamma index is 296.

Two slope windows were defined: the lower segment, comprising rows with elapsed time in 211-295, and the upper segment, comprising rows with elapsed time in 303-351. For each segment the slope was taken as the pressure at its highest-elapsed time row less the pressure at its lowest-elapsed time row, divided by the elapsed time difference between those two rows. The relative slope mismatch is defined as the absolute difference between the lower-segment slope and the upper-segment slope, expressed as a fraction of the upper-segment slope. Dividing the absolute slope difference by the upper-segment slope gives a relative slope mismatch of -0.5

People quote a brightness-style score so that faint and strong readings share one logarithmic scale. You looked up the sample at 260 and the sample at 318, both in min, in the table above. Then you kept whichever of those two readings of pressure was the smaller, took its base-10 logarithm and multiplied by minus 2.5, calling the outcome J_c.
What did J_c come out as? -1.88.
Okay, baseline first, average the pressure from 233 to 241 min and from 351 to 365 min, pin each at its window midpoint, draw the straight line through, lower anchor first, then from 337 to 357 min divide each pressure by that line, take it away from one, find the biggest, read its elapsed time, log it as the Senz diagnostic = 356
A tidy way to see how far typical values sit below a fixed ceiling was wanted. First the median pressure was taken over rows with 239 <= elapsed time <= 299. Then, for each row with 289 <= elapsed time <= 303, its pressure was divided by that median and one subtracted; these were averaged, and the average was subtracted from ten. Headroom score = 10.0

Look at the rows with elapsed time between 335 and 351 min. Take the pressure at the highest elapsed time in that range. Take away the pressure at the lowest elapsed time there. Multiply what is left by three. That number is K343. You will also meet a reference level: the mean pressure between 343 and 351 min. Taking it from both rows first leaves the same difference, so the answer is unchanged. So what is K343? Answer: -0.9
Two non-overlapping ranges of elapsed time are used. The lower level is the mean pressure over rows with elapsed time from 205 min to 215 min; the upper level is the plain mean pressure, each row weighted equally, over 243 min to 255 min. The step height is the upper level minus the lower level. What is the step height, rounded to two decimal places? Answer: -0.10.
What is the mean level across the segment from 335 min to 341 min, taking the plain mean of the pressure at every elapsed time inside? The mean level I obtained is 5.39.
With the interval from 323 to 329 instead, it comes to 5.61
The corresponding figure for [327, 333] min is 5.49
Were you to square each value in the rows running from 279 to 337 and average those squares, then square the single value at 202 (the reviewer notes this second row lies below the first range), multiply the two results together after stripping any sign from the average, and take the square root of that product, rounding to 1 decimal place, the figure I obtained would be 29.0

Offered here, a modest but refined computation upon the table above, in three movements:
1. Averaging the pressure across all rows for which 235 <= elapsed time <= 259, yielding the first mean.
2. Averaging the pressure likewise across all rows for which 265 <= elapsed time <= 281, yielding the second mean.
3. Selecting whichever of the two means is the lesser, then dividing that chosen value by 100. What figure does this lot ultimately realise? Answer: 0.0544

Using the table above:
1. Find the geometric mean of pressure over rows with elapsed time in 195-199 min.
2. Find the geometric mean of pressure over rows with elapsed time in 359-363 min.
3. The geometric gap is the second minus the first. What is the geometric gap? -2.3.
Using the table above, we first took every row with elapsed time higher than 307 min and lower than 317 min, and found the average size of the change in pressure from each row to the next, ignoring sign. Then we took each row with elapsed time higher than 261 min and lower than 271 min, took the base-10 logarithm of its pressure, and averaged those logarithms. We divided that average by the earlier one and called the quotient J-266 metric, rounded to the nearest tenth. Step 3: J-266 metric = 4.1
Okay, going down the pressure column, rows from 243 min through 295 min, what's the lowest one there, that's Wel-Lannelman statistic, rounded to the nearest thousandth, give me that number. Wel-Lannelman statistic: 5.300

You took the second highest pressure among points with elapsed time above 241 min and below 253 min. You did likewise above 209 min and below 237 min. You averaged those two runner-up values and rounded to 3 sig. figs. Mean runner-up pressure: 5.63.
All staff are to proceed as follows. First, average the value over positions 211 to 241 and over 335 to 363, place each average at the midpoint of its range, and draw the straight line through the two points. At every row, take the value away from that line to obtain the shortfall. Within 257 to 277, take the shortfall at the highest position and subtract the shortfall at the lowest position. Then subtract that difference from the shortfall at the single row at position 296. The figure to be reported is -1.02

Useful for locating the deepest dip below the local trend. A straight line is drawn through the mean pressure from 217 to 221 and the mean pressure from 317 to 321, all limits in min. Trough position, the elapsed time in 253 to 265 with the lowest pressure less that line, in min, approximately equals 254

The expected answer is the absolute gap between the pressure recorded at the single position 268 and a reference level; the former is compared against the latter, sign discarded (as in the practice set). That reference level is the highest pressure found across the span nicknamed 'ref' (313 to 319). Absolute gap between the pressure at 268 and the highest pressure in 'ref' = 0.21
